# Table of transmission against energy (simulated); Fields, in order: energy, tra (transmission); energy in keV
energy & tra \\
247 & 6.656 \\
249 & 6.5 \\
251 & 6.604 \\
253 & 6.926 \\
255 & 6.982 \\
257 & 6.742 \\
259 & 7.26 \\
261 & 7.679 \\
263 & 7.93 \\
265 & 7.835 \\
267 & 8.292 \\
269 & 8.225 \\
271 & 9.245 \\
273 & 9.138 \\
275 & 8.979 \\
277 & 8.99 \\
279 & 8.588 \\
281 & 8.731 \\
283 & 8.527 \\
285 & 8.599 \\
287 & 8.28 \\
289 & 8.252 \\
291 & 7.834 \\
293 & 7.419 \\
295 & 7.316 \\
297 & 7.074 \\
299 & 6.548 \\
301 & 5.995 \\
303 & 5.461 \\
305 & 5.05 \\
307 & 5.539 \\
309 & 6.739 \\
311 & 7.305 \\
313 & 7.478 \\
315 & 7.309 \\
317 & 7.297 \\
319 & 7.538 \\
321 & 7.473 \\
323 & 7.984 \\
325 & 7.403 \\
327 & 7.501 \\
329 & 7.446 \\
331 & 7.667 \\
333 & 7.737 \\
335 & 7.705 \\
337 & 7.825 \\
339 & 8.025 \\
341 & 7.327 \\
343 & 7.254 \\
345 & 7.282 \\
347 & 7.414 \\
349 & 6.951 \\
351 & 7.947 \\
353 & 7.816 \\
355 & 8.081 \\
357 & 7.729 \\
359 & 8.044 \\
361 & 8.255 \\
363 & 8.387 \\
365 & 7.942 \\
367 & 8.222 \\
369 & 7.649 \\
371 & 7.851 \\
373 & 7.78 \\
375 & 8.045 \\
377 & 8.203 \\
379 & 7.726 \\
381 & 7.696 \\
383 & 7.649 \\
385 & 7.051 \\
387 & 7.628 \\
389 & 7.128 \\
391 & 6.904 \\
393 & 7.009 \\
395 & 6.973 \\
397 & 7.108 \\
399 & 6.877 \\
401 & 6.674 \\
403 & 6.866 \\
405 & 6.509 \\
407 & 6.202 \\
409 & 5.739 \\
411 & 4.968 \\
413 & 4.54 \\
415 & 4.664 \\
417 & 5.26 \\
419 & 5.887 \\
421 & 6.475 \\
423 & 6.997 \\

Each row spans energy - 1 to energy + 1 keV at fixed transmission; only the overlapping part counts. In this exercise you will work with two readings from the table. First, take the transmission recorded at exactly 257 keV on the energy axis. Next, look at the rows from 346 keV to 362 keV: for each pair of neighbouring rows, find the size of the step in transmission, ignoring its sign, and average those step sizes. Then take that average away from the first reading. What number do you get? 6.4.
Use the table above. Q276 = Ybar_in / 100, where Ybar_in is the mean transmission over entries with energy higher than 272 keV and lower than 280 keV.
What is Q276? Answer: 0.089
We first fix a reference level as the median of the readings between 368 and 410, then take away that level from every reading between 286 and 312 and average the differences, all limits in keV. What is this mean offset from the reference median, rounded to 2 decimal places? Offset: -0.28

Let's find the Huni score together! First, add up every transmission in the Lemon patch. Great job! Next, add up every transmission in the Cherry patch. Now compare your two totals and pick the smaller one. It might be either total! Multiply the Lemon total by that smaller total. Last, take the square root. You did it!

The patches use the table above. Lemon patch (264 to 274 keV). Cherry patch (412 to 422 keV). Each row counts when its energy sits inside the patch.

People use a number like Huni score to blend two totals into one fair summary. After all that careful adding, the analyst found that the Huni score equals 33.9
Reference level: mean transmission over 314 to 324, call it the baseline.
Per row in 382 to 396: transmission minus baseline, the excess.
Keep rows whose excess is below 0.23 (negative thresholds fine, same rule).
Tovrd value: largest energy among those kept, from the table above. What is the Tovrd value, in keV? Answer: 395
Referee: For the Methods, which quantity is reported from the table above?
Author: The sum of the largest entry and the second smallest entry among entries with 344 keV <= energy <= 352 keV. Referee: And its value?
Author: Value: 15.2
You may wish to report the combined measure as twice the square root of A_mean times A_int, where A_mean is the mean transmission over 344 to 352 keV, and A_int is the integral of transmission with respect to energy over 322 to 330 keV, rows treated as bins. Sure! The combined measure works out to 42.4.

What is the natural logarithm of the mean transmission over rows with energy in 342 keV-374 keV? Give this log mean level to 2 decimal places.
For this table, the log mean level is 2.05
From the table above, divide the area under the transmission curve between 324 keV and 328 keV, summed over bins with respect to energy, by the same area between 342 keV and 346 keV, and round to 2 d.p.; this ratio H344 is 1.03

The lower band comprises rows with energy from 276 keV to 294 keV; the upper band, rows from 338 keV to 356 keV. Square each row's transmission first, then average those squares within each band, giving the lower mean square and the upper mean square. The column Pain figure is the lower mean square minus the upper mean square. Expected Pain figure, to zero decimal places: 13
